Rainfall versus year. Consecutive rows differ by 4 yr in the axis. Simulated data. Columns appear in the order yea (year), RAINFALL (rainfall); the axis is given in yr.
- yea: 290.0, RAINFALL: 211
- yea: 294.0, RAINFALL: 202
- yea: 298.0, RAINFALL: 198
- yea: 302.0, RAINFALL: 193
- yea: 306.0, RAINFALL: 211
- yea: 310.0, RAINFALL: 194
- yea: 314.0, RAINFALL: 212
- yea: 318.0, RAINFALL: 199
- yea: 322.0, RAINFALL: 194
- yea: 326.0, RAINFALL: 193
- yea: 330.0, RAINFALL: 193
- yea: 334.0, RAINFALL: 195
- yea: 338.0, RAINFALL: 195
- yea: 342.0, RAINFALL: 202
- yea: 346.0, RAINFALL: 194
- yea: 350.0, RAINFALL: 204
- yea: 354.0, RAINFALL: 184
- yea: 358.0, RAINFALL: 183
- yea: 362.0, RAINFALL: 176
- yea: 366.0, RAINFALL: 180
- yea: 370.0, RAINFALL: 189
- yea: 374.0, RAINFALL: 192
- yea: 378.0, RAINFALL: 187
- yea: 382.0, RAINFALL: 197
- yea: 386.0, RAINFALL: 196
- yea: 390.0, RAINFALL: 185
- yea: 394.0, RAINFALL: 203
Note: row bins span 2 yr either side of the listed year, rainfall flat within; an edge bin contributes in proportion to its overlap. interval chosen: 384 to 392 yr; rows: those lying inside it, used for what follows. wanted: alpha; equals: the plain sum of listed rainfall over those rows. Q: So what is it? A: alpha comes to 381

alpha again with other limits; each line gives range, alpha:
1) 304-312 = 405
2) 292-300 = 400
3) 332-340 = 390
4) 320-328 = 387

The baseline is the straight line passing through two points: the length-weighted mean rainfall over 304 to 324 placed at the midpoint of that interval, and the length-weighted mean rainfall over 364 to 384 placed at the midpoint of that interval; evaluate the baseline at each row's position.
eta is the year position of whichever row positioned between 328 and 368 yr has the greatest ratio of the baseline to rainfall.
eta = 362.0 yr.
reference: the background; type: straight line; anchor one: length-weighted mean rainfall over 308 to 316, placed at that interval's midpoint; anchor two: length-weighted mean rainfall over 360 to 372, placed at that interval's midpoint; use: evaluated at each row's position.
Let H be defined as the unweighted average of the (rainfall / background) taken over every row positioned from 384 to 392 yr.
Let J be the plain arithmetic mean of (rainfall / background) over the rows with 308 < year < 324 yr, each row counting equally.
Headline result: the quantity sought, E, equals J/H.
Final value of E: 0.90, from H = 1.10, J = 0.99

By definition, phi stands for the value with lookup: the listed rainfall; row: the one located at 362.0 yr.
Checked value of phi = 176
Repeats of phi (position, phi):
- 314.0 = 212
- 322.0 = 194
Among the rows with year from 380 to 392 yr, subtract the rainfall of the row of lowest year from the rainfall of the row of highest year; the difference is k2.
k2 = -12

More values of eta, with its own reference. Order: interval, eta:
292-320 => 302.0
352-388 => 362.0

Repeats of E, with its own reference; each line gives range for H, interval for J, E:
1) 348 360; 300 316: 0.97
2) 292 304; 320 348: 1.06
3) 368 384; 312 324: 0.93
